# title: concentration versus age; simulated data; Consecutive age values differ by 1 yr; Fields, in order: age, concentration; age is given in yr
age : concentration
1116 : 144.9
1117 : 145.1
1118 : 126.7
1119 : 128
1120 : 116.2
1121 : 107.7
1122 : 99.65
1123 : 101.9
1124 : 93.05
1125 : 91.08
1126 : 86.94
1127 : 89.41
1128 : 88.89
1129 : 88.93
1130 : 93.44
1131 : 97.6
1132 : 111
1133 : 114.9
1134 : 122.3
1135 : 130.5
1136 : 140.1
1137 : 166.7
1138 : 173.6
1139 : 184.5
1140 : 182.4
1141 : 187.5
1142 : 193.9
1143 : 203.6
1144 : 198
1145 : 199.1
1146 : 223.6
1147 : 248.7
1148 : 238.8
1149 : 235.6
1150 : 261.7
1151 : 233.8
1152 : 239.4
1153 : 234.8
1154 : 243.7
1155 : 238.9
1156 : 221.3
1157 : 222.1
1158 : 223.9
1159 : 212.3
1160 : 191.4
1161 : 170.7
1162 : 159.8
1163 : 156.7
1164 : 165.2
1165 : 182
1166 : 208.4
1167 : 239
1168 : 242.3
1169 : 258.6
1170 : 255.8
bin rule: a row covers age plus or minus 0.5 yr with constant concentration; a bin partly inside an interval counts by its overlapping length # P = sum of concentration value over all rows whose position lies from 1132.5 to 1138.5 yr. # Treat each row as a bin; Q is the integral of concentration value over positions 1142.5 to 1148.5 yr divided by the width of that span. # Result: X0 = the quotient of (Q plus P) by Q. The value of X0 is 5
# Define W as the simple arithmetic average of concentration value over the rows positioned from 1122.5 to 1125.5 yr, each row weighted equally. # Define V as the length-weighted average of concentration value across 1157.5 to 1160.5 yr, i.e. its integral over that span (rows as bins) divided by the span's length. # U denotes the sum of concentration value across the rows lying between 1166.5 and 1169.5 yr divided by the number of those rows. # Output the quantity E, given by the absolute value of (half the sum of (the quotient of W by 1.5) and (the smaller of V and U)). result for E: 136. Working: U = 247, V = 209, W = 95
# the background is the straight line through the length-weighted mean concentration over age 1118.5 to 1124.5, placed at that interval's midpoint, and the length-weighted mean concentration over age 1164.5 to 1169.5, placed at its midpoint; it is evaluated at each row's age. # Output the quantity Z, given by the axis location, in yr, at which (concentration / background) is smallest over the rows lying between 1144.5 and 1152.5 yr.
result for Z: 1145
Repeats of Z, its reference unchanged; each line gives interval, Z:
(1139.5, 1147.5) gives 1140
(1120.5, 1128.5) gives 1128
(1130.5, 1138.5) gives 1131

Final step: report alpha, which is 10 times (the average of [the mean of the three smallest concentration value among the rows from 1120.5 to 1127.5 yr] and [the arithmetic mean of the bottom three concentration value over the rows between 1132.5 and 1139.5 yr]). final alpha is 1059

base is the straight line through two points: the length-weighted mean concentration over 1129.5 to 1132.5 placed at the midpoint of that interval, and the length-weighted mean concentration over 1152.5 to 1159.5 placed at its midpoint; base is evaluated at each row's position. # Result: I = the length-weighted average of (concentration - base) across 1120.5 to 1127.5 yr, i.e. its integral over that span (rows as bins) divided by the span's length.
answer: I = 31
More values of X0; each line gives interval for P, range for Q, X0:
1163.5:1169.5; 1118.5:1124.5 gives 13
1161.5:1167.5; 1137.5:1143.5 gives 7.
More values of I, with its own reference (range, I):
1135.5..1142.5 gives 34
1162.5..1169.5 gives -72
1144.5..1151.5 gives 47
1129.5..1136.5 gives 5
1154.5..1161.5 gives -27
